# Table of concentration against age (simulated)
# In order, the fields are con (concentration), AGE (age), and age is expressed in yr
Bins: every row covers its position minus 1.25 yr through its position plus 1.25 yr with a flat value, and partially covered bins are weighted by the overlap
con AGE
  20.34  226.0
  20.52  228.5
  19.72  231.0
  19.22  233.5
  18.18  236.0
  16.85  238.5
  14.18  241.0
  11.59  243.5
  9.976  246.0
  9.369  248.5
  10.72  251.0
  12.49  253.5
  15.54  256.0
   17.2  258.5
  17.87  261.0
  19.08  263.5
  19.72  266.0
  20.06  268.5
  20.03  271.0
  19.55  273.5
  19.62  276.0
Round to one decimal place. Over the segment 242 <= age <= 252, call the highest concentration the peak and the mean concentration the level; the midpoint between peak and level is 11.0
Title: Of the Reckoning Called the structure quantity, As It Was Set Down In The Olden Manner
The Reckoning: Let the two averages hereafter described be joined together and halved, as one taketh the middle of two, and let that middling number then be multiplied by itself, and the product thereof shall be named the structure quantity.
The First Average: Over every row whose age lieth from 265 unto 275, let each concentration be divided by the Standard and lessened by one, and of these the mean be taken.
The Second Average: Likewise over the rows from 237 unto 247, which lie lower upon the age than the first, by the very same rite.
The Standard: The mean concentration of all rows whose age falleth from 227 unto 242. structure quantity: 0.008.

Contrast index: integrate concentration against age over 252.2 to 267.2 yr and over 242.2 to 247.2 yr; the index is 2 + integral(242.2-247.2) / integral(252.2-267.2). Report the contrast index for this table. 2.2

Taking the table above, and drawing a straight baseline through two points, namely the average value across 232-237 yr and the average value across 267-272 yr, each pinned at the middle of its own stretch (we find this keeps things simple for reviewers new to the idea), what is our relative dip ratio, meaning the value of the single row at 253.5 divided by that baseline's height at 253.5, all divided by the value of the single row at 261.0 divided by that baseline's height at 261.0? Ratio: 0.71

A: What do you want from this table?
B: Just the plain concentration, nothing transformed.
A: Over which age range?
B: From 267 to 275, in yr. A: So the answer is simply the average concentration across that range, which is 19.9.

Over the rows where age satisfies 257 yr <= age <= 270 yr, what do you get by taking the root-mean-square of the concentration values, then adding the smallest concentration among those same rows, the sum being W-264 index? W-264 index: 36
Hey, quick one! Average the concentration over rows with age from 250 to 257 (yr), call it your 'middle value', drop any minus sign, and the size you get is 12.9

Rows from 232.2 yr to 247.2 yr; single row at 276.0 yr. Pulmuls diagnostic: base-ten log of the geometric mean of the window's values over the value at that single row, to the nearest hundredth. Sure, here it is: -0.13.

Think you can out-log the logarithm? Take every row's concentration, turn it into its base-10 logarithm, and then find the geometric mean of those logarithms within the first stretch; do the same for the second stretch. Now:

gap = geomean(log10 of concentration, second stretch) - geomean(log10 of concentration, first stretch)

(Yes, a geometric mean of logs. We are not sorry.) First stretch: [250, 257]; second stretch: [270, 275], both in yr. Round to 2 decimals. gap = 0.19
